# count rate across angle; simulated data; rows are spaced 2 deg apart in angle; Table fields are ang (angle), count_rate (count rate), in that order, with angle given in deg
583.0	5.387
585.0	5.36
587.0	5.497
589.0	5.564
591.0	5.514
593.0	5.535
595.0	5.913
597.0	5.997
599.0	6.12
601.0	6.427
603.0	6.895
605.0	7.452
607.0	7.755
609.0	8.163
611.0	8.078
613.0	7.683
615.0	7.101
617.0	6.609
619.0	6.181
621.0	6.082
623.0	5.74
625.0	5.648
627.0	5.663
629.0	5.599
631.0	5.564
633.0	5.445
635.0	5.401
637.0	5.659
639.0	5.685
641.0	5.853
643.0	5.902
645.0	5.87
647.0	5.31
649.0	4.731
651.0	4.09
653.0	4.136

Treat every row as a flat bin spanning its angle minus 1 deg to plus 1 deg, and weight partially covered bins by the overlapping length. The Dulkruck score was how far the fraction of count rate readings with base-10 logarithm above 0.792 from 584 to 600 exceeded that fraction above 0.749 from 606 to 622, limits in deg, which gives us -1.0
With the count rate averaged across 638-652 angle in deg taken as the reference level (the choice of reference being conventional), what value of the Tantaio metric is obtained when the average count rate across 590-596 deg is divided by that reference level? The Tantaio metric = 1.06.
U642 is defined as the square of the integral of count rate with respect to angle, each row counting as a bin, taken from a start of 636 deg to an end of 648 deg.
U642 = 4700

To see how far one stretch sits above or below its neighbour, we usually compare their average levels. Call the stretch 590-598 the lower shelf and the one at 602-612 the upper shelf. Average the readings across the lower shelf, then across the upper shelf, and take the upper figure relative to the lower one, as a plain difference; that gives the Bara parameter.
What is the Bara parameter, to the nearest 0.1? 1.9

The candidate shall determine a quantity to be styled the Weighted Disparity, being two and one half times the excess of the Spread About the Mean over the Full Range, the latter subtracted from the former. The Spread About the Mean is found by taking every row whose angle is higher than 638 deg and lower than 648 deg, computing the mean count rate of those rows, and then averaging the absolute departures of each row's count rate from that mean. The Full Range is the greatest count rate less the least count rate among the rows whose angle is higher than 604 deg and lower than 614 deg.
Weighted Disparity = -1.3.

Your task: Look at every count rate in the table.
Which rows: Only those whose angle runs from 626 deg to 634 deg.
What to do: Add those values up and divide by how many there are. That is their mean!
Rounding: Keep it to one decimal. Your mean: 5.6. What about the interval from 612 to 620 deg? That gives 6.9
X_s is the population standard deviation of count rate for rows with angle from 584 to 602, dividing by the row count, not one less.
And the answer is 0.34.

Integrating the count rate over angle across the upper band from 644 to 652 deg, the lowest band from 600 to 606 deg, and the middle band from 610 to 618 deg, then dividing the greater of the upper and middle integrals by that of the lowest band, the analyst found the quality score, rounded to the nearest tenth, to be 1.4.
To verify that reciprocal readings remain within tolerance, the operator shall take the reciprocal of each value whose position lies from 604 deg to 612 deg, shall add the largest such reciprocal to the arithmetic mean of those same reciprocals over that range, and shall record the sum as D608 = 0.26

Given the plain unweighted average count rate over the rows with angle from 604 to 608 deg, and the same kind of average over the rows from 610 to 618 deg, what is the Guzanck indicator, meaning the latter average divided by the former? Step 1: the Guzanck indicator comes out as 0.97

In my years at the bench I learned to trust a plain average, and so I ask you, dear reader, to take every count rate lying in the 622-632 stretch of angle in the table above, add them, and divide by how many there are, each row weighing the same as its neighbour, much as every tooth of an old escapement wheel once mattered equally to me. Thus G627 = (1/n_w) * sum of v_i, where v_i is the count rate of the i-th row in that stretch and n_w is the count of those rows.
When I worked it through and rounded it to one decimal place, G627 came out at 5.6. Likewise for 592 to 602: 6.0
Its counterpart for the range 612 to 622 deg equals 6.7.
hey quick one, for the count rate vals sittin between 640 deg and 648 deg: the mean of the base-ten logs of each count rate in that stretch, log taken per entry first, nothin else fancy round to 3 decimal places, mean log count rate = 0.758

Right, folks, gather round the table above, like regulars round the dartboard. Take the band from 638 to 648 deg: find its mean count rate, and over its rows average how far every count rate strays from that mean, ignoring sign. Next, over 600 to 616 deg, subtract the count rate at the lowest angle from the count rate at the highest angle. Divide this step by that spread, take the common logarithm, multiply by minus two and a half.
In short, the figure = -1.4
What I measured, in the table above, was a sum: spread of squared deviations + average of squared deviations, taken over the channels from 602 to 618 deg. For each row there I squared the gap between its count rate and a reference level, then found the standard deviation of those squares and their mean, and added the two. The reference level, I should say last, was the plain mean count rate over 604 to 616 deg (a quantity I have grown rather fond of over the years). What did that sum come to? 0.7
